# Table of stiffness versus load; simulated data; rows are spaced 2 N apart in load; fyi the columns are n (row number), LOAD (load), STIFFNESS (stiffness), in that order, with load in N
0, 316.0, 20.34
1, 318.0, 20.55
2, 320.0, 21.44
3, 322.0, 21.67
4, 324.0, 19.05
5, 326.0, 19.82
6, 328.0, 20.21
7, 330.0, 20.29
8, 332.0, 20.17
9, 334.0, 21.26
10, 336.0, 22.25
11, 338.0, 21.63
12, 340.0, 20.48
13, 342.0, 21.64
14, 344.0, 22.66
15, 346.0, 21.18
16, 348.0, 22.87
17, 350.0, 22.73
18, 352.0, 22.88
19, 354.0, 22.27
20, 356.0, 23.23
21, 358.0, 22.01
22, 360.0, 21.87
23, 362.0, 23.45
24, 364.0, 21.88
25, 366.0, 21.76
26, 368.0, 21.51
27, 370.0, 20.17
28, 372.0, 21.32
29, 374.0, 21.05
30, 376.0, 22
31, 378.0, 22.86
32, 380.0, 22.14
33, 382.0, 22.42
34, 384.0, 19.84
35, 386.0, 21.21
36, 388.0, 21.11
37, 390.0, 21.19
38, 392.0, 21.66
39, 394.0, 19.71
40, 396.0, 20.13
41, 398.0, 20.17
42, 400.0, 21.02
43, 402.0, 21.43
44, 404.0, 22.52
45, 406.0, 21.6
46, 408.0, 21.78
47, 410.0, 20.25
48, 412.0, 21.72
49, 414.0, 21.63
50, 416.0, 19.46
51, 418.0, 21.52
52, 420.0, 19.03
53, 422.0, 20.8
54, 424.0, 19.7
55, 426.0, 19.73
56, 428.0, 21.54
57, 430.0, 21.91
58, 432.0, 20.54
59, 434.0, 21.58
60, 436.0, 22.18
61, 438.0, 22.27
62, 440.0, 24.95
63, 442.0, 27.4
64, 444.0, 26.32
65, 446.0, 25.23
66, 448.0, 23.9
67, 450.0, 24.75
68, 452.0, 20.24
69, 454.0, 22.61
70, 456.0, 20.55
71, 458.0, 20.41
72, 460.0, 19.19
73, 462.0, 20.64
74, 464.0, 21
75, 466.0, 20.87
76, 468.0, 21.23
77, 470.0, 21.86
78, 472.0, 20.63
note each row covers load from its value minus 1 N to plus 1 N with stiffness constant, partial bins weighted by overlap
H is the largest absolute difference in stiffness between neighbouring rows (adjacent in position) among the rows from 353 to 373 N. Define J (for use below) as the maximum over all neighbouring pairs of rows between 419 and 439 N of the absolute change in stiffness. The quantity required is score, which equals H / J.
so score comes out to 0.9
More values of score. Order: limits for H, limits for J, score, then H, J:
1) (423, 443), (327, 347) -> 1.8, 2.7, 1.5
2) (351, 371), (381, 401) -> 0.6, 1.6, 2.6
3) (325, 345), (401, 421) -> 0.5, 1.2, 2.5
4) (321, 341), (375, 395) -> 1.0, 2.6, 2.6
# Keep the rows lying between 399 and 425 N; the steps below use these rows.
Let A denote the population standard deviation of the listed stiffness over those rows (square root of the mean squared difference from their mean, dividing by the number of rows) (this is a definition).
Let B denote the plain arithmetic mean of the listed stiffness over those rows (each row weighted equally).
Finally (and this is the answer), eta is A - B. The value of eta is -20.0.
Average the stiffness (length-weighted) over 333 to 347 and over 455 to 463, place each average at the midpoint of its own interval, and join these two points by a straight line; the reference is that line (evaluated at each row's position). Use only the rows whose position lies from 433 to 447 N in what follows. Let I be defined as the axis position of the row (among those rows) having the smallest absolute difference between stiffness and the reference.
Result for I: 434.0 N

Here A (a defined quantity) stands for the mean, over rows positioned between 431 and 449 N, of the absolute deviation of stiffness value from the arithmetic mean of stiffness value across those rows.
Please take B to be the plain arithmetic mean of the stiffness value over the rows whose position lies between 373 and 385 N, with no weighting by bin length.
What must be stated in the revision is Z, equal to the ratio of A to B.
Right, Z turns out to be 0.089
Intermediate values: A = 1.9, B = 21.7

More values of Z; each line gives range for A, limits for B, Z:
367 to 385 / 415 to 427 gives 0.039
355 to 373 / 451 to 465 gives 0.032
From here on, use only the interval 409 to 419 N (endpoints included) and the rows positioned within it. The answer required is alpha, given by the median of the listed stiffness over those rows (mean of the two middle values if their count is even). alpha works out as 21.5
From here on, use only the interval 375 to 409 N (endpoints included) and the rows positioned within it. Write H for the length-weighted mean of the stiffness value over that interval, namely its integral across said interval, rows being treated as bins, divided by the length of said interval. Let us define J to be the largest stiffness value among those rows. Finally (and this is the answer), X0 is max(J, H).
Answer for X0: 22.9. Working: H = 21.3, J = 22.86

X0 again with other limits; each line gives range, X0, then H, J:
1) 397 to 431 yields 22.5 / 20.9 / 22.52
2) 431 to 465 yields 27.4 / 22.6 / 27.4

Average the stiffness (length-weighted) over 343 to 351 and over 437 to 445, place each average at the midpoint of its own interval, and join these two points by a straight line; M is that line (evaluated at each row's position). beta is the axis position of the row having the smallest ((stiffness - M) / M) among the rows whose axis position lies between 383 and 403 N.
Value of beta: 394.0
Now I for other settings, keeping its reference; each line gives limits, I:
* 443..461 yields 452.0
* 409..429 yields 422.0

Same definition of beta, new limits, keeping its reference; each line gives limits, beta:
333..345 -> 340.0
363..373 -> 370.0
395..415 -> 410.0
